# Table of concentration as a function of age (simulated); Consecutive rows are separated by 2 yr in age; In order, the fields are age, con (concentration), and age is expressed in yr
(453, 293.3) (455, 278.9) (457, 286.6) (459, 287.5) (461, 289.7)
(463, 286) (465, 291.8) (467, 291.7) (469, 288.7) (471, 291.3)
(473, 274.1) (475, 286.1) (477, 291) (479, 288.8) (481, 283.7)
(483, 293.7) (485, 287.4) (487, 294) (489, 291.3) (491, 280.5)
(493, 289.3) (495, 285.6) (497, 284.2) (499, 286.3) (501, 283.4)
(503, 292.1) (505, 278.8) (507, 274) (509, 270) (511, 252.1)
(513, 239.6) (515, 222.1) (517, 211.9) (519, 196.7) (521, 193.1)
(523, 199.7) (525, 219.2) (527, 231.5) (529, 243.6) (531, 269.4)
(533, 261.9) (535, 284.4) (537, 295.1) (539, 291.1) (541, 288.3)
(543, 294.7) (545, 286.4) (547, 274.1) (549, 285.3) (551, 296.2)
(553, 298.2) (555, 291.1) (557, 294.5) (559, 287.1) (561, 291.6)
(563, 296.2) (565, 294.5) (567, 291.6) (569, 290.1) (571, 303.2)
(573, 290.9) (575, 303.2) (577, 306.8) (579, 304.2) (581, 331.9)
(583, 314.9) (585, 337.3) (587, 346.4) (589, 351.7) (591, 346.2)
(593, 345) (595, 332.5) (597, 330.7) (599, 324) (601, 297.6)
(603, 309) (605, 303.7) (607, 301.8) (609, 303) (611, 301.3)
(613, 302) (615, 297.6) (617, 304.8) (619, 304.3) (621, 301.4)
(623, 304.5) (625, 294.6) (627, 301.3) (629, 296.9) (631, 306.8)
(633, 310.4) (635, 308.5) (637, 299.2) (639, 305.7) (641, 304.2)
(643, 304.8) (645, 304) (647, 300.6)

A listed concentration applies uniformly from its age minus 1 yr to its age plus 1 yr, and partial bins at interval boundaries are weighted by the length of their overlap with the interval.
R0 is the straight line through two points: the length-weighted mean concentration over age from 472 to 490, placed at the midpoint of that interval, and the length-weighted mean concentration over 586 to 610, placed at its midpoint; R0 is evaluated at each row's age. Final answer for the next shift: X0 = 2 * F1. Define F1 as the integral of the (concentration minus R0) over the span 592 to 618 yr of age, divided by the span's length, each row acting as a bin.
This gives -29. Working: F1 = -15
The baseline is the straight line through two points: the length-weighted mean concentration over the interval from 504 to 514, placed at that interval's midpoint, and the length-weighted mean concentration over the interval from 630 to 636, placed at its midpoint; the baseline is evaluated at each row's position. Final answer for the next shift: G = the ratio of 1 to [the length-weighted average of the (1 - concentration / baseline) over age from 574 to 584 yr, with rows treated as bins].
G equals -12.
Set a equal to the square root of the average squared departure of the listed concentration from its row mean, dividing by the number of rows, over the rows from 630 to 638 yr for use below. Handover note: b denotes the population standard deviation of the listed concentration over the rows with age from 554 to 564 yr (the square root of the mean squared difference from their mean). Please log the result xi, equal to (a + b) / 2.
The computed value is 4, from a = 4.3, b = 3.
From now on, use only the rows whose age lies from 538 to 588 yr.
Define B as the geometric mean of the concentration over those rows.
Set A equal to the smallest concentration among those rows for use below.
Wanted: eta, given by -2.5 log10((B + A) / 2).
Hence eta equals -6.14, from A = 274.1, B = 299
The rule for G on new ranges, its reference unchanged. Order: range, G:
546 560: -27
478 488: -7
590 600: -7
